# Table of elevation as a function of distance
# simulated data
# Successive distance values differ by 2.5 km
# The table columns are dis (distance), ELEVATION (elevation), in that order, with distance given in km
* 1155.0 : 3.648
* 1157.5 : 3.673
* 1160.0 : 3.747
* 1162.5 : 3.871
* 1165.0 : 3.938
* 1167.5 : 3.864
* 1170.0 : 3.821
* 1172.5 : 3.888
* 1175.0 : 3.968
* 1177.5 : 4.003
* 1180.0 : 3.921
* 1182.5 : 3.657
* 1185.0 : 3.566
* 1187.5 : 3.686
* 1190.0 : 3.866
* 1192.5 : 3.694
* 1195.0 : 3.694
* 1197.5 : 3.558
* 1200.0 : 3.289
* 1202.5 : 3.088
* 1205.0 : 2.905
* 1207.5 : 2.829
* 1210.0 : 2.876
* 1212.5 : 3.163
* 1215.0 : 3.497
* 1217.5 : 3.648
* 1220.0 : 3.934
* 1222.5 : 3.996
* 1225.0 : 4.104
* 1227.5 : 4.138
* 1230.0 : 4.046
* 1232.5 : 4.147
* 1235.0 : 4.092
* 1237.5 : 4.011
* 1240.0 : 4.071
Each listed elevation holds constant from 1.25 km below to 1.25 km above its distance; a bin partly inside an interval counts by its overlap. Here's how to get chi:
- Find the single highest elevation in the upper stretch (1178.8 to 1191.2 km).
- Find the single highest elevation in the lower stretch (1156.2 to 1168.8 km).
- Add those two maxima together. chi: 7.86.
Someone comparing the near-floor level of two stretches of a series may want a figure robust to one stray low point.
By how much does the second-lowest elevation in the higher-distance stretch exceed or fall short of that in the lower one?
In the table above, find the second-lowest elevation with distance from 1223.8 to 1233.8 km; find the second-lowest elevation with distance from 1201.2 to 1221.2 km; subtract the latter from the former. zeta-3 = 1.2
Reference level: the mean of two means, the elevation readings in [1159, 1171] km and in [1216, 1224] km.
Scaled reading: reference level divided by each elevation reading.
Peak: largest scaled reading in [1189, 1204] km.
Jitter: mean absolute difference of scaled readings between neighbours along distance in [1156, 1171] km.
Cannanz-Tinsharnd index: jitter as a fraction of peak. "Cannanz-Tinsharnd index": 0.016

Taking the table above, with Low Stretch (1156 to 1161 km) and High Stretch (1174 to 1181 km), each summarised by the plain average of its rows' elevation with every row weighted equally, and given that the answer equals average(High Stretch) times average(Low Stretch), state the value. 14.7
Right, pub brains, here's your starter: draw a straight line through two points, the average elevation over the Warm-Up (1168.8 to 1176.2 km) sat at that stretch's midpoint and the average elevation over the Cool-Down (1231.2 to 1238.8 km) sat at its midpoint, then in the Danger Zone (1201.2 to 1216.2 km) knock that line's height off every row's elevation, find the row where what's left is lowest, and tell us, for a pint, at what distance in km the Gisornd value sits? 1207.5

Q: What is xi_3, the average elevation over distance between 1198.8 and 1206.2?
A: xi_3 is 3.1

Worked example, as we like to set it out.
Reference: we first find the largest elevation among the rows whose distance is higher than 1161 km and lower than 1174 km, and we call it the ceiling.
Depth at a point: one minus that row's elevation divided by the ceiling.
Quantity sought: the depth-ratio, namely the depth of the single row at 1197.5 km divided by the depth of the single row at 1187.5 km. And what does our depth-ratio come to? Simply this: 1.5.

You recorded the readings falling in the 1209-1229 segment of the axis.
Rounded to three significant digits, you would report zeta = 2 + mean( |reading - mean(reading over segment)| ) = 2.37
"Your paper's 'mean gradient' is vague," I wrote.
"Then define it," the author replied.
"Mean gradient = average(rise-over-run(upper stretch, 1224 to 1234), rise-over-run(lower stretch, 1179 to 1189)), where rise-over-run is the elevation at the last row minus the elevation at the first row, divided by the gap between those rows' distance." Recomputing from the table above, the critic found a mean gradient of -0.013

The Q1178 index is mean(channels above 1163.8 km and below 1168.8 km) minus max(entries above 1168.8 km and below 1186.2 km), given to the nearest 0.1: -0.1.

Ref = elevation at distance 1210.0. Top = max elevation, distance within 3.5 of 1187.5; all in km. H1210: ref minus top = -1.0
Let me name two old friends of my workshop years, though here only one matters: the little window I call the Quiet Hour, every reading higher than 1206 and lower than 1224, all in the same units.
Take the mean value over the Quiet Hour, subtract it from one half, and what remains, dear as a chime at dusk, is -2.92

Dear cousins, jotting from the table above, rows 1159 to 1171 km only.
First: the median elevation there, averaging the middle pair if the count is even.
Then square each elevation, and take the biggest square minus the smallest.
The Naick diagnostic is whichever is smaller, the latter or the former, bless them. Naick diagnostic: 1.5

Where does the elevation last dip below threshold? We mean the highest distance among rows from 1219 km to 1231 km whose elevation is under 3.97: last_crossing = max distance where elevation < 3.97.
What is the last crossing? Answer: 1220.0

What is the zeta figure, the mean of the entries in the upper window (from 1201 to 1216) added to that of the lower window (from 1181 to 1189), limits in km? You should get 6.7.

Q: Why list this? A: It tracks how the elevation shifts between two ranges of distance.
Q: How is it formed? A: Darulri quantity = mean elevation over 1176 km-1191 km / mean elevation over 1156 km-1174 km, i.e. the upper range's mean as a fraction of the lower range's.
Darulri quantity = 0.99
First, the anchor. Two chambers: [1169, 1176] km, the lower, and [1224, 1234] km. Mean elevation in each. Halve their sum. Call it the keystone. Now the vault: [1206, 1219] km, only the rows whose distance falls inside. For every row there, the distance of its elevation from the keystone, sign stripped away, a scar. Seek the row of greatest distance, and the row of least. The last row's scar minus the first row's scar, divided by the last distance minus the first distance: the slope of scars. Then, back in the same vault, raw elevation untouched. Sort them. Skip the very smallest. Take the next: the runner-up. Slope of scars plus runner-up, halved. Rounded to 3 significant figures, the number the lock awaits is 1.40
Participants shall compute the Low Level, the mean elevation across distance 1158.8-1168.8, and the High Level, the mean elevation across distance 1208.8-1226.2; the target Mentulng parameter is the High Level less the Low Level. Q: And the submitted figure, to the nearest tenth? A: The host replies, -0.3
